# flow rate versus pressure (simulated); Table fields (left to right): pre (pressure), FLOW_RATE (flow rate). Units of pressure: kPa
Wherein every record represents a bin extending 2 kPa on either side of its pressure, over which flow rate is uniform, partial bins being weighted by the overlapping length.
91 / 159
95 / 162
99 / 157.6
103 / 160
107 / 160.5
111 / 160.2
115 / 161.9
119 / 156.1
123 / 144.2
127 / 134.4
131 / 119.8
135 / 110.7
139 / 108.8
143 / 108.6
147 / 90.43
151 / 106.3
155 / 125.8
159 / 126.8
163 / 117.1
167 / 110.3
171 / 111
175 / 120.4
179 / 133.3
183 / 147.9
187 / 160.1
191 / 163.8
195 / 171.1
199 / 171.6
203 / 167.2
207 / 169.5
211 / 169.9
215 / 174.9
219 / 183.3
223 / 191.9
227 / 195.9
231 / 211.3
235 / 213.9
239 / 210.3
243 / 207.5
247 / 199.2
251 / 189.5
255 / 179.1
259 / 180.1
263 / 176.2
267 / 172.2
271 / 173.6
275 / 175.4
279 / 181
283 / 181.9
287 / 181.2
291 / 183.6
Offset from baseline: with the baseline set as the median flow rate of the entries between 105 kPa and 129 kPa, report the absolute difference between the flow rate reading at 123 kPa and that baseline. 14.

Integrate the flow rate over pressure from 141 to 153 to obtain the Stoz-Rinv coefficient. 1221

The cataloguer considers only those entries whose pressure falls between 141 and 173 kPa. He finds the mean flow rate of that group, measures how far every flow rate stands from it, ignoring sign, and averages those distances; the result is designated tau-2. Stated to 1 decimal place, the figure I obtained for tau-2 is 8.4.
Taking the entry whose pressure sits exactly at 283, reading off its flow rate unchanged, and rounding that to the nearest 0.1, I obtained 181.9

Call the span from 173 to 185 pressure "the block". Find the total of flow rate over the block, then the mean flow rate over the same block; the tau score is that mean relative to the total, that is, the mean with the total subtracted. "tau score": -268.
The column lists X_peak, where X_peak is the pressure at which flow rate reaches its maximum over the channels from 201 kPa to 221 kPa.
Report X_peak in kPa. 219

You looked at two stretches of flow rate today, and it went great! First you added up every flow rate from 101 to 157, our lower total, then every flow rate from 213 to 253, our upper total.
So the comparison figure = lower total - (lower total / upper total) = 1847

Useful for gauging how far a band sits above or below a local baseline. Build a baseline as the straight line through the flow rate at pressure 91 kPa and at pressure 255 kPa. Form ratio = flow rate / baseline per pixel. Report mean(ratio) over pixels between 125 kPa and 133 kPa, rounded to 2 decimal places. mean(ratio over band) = 0.78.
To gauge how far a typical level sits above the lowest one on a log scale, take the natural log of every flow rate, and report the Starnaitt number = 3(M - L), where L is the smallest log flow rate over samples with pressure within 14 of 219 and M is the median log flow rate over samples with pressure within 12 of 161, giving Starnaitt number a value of -1.2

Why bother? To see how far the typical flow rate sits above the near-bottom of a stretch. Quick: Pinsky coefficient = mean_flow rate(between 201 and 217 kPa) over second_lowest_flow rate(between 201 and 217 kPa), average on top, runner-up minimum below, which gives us 1.01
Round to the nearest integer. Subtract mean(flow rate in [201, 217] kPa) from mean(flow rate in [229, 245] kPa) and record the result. 40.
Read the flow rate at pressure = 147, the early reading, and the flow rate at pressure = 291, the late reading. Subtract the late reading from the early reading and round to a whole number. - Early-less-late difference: -93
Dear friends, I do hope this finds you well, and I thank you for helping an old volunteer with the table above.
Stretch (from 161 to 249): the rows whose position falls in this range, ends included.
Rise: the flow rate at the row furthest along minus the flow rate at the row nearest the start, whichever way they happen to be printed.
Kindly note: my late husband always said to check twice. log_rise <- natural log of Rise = 4.4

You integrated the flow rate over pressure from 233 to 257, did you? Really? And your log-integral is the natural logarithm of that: 8.48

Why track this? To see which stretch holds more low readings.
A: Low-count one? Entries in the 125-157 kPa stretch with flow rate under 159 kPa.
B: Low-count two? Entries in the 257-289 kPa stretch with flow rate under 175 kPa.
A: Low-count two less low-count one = -6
